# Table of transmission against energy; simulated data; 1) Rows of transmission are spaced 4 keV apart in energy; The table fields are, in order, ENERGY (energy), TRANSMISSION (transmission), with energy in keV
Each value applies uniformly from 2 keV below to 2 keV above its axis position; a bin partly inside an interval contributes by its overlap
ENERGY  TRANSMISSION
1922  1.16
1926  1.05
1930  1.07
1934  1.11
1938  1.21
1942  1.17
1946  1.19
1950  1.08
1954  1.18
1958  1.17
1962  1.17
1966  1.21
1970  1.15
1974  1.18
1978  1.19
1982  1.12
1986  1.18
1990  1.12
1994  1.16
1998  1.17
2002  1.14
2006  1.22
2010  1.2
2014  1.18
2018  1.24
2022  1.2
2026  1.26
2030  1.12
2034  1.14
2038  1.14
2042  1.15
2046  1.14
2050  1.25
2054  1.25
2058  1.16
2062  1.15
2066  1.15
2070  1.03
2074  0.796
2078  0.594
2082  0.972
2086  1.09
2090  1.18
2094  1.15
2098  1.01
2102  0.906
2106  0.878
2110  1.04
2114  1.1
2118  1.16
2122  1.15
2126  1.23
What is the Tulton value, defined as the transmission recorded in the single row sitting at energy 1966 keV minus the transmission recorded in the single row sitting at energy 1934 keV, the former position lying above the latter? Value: 0.100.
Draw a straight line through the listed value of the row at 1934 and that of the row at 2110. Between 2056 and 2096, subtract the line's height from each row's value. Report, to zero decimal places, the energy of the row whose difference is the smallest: 2078 keV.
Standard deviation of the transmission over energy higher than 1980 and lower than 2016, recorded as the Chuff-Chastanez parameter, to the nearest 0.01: 0.03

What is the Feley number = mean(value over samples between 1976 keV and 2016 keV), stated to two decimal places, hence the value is 1.17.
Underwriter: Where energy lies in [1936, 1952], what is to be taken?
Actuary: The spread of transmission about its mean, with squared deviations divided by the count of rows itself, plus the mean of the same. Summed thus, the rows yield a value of 1.21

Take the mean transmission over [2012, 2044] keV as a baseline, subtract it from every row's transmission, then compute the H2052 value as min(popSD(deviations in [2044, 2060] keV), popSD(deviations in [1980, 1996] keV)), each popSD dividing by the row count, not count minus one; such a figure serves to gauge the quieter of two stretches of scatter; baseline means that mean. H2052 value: 0.026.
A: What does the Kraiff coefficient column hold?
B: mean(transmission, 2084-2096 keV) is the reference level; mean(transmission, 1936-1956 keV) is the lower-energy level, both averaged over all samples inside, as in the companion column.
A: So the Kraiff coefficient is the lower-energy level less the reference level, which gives 0.03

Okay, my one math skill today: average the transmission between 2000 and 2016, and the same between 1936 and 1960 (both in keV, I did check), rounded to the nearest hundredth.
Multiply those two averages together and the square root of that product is 1.18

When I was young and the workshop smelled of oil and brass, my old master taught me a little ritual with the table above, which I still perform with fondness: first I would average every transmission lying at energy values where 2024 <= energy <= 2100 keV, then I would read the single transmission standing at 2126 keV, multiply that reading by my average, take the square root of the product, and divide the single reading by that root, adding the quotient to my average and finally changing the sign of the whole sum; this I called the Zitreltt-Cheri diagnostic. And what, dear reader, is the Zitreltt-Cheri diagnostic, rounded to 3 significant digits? -2.15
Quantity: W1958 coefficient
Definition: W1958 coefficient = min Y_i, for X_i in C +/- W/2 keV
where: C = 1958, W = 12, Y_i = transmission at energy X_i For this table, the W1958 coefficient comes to 1.17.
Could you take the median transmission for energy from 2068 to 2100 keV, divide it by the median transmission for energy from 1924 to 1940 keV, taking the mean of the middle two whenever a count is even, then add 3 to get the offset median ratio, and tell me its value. 3.94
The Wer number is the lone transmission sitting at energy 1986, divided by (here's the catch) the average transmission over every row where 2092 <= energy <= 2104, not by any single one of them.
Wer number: 1.15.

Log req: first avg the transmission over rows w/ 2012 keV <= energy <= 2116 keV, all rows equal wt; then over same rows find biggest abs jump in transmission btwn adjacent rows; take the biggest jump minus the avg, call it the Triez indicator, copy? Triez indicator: -0.71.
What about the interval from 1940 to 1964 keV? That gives -1.05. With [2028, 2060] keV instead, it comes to -1.06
